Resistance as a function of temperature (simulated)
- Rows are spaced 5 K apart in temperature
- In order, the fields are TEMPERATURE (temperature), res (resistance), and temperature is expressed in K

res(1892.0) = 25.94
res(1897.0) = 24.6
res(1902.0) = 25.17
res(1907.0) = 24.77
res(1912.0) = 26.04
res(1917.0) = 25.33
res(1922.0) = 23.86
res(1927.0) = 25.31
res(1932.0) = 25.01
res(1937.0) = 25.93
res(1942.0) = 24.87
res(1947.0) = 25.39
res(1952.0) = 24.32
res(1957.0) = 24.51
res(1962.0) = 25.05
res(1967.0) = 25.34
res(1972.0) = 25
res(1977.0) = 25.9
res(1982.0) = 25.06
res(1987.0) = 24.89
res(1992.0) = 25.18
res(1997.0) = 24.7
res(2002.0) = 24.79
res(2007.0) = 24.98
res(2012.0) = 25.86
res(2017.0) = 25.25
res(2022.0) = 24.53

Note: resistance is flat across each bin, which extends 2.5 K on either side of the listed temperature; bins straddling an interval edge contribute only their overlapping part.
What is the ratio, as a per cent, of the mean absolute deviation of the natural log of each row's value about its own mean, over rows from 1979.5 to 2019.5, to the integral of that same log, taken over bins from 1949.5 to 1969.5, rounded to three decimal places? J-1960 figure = 0.016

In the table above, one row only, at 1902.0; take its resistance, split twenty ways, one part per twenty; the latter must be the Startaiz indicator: 1.26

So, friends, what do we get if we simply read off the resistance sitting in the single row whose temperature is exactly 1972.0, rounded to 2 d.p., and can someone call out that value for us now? 25.00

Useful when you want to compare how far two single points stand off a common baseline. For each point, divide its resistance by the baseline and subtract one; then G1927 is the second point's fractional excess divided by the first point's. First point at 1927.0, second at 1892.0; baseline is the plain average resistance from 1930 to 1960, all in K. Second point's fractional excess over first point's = 3.1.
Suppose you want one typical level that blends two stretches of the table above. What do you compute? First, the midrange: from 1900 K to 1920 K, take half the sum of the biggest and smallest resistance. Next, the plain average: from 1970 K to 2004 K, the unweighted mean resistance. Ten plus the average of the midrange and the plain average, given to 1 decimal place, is 35.2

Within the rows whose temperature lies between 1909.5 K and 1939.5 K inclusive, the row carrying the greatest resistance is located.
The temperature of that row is 1912.0 K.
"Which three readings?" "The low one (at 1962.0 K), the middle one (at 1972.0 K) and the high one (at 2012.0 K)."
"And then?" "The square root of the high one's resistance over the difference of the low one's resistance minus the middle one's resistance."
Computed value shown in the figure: 22.7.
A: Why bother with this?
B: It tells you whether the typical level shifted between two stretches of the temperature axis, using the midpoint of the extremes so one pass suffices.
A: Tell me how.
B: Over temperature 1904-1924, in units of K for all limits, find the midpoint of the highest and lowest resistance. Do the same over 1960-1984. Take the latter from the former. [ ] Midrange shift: -0.50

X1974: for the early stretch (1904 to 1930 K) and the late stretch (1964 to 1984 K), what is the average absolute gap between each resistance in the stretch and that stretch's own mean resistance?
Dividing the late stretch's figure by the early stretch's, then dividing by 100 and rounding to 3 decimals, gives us 0.005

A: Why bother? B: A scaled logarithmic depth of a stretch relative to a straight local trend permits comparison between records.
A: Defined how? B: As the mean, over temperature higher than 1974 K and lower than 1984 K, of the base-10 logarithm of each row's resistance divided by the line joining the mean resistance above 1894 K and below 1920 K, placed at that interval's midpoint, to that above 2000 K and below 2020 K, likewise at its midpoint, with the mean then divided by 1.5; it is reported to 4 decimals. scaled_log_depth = 0.0031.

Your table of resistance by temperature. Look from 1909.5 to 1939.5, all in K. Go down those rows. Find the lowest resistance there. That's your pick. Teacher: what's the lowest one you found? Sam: 23.86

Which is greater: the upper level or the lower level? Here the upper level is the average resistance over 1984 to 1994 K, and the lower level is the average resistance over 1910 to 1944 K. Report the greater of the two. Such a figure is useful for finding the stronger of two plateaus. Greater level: 25.19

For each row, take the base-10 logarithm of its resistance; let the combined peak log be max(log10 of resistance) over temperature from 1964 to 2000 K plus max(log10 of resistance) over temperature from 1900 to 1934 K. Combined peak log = 2.83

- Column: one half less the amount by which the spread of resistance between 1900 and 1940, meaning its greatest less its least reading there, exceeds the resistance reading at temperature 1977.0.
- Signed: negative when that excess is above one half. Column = 24.2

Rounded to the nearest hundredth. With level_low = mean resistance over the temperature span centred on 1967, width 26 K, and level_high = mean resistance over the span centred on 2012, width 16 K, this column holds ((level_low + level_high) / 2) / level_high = 1.00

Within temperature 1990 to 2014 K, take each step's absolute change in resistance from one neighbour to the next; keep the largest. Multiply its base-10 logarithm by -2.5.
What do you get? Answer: 0.14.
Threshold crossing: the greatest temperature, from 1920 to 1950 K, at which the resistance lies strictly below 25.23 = 1942.0 K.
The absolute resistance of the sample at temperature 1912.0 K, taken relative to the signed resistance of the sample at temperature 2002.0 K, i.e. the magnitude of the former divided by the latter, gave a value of 1.05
